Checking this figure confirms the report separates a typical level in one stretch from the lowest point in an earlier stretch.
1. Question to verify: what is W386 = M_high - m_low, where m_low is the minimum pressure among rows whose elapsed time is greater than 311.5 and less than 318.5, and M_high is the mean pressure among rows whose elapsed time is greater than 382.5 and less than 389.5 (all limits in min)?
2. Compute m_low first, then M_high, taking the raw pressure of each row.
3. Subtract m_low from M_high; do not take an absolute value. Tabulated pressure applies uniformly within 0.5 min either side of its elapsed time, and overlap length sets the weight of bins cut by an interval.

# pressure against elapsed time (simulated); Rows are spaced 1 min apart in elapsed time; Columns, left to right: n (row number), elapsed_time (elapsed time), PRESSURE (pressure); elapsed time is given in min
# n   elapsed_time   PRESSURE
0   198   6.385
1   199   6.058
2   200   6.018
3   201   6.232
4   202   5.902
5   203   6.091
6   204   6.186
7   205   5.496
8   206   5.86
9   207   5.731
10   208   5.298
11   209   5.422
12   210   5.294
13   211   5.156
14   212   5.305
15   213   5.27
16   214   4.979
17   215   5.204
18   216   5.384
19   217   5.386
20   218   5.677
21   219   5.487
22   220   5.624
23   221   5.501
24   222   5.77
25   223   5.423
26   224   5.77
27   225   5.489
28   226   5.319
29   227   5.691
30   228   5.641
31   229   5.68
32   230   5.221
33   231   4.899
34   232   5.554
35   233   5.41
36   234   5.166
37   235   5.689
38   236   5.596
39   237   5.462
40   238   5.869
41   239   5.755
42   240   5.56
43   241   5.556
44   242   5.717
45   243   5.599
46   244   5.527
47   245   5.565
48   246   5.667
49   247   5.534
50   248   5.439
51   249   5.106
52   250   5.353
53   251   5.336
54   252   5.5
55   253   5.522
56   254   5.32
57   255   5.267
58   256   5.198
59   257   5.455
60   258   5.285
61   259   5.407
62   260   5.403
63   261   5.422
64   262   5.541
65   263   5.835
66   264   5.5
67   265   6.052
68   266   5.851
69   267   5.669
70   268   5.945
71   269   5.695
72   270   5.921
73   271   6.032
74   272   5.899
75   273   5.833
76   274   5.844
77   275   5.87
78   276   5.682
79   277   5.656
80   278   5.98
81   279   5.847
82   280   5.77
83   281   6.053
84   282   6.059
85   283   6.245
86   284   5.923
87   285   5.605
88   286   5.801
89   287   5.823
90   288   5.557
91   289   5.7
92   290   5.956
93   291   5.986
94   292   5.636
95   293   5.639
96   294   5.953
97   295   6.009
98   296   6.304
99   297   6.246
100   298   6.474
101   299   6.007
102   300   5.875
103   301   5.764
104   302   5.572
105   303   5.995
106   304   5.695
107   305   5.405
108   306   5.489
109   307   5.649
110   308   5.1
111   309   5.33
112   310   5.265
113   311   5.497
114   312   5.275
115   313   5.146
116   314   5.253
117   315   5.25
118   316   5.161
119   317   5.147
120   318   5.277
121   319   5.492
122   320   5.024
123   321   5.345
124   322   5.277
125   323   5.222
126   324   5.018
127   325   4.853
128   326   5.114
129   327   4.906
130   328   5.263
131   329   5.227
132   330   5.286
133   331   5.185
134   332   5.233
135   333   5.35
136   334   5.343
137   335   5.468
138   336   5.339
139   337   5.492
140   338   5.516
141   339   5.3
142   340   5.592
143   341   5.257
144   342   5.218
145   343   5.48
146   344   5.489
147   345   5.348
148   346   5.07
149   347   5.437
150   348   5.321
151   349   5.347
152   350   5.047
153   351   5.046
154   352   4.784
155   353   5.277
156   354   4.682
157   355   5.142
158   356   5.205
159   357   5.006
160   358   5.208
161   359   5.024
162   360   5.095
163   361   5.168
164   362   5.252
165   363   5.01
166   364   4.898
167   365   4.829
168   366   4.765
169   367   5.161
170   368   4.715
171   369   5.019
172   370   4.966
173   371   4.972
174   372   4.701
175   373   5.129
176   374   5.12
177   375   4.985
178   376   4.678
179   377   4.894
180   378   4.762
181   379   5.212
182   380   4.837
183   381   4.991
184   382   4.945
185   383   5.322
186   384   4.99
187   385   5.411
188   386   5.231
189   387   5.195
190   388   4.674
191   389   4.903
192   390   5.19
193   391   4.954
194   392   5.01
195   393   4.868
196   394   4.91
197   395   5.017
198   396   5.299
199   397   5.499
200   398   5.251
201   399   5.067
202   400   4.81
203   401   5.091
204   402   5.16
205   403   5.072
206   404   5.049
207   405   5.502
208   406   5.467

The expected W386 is 0.0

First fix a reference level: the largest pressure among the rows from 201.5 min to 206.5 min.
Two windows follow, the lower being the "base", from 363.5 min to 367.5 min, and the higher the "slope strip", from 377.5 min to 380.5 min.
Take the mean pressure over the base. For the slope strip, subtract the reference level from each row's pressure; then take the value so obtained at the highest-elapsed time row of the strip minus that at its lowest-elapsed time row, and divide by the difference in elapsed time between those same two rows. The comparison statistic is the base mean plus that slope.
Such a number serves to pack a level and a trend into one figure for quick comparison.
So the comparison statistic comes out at 4.95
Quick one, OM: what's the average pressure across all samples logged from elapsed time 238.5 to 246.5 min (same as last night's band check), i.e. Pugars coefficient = 5.6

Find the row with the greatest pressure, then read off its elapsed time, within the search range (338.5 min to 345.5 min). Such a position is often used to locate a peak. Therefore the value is 340 min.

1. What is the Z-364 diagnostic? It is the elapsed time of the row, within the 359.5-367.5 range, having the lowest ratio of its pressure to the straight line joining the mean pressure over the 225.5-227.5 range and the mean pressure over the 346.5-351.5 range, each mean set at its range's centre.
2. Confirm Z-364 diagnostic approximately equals 366 min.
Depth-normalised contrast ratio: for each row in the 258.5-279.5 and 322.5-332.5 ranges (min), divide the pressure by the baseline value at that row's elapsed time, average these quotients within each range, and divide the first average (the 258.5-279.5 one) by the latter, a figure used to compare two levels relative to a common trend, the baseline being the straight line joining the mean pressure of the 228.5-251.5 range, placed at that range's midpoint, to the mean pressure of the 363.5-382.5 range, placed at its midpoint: 1.07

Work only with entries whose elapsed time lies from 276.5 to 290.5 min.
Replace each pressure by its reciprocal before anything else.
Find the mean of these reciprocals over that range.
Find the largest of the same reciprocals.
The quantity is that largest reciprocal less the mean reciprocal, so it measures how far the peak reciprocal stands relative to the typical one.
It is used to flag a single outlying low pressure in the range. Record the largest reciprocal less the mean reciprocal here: 0.009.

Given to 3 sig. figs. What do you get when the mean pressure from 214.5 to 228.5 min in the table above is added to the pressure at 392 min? 10.5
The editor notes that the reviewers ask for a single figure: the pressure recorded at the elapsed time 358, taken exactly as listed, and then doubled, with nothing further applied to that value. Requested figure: 10.4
